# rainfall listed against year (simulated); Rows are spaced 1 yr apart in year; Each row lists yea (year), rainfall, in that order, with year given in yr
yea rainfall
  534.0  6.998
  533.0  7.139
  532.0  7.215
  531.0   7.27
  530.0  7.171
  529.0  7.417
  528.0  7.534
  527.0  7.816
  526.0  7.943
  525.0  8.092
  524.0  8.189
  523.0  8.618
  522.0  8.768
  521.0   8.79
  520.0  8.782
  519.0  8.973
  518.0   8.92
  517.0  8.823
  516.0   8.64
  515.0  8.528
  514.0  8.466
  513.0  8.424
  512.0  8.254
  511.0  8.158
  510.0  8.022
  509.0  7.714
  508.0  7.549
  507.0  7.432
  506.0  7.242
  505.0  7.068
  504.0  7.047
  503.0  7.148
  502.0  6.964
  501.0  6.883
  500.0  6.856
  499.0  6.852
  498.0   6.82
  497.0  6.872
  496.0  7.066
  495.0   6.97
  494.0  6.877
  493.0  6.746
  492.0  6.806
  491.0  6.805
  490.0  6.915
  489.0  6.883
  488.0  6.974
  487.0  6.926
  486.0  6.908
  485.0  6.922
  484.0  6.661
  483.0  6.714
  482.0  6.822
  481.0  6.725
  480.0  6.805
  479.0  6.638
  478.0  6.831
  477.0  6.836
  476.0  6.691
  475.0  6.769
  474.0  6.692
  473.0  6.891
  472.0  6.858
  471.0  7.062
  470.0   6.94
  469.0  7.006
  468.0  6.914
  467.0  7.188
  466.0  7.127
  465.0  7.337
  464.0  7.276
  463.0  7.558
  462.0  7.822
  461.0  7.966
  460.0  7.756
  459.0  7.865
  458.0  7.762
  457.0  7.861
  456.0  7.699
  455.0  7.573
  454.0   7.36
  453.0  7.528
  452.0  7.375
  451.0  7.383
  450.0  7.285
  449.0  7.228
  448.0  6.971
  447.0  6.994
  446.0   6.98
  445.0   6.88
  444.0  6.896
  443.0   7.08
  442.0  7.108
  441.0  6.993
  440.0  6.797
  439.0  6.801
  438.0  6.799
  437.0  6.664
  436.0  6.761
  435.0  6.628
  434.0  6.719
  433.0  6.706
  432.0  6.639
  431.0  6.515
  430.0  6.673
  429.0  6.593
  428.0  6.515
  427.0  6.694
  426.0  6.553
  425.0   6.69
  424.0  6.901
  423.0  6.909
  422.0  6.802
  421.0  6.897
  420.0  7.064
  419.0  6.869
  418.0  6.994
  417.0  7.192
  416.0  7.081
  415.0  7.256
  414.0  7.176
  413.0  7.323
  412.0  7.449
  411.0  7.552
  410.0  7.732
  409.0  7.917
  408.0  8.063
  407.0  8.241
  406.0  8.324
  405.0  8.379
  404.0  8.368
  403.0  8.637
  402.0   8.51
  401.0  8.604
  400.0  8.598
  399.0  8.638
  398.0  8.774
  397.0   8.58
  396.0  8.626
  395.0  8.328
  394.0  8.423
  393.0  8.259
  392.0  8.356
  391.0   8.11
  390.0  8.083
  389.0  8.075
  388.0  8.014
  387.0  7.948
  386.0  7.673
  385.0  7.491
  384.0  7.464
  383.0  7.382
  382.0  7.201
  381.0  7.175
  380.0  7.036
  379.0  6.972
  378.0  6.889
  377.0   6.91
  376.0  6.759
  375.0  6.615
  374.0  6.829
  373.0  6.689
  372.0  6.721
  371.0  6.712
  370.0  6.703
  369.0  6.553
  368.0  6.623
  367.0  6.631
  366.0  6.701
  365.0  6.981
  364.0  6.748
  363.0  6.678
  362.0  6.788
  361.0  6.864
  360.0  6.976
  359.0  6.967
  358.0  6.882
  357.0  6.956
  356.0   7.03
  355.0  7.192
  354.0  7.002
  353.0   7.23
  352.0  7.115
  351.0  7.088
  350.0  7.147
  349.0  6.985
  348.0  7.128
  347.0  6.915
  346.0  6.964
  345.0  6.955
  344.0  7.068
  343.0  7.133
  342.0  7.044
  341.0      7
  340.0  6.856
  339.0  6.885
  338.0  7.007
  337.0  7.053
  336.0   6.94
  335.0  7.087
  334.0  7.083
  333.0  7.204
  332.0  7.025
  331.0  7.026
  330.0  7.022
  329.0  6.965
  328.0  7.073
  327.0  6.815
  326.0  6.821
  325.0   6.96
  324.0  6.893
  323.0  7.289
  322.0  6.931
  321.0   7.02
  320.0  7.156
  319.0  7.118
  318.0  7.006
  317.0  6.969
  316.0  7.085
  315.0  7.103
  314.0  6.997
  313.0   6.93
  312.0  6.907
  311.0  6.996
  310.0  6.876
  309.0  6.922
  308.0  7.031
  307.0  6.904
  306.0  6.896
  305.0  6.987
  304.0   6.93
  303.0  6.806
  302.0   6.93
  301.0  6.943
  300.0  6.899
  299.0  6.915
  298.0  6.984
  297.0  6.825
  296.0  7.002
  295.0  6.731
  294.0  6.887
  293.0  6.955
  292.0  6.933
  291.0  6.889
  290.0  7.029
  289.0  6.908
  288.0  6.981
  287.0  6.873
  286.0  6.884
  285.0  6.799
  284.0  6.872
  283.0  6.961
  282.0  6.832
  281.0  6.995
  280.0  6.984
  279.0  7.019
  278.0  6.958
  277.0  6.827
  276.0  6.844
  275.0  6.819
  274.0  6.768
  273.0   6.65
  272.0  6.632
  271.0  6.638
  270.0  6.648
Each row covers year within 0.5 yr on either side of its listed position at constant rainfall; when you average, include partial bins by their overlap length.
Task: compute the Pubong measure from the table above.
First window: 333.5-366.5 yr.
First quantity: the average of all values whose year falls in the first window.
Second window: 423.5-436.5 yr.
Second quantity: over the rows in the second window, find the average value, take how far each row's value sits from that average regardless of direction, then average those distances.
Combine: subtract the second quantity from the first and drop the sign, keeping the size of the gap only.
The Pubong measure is 6.9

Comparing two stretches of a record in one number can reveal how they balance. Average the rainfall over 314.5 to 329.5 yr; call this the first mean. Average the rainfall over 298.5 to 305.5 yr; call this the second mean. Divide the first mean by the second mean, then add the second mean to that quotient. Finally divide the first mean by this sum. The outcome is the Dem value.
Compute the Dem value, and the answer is 0.88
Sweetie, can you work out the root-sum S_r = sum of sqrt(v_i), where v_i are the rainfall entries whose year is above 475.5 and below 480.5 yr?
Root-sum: 13.0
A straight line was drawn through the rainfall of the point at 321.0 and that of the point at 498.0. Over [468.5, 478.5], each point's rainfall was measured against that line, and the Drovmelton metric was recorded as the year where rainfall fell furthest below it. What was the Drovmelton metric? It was 474.0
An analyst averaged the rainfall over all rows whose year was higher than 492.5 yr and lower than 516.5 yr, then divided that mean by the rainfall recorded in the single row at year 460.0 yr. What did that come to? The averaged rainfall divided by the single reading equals 0.96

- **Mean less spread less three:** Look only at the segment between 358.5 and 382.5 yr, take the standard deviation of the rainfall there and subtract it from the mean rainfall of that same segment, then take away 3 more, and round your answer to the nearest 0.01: 3.65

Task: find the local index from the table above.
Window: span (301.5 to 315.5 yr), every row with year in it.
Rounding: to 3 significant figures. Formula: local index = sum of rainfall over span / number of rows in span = 6.94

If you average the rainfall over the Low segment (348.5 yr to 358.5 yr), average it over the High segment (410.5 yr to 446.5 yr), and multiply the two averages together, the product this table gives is 48.7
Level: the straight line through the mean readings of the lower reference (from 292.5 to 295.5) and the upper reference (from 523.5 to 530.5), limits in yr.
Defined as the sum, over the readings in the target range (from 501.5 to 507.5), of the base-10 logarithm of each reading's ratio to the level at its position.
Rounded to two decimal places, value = -0.18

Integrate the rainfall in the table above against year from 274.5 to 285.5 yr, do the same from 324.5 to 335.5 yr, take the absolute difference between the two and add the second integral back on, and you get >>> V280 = 78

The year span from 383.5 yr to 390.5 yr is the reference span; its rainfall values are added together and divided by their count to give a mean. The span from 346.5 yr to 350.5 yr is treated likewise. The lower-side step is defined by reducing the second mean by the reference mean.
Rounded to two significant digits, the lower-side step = -0.78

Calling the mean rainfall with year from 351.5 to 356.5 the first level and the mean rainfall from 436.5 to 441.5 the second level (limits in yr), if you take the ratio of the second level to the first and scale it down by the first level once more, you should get 0.135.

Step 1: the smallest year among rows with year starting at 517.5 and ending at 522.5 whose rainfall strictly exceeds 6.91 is 518.0 yr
